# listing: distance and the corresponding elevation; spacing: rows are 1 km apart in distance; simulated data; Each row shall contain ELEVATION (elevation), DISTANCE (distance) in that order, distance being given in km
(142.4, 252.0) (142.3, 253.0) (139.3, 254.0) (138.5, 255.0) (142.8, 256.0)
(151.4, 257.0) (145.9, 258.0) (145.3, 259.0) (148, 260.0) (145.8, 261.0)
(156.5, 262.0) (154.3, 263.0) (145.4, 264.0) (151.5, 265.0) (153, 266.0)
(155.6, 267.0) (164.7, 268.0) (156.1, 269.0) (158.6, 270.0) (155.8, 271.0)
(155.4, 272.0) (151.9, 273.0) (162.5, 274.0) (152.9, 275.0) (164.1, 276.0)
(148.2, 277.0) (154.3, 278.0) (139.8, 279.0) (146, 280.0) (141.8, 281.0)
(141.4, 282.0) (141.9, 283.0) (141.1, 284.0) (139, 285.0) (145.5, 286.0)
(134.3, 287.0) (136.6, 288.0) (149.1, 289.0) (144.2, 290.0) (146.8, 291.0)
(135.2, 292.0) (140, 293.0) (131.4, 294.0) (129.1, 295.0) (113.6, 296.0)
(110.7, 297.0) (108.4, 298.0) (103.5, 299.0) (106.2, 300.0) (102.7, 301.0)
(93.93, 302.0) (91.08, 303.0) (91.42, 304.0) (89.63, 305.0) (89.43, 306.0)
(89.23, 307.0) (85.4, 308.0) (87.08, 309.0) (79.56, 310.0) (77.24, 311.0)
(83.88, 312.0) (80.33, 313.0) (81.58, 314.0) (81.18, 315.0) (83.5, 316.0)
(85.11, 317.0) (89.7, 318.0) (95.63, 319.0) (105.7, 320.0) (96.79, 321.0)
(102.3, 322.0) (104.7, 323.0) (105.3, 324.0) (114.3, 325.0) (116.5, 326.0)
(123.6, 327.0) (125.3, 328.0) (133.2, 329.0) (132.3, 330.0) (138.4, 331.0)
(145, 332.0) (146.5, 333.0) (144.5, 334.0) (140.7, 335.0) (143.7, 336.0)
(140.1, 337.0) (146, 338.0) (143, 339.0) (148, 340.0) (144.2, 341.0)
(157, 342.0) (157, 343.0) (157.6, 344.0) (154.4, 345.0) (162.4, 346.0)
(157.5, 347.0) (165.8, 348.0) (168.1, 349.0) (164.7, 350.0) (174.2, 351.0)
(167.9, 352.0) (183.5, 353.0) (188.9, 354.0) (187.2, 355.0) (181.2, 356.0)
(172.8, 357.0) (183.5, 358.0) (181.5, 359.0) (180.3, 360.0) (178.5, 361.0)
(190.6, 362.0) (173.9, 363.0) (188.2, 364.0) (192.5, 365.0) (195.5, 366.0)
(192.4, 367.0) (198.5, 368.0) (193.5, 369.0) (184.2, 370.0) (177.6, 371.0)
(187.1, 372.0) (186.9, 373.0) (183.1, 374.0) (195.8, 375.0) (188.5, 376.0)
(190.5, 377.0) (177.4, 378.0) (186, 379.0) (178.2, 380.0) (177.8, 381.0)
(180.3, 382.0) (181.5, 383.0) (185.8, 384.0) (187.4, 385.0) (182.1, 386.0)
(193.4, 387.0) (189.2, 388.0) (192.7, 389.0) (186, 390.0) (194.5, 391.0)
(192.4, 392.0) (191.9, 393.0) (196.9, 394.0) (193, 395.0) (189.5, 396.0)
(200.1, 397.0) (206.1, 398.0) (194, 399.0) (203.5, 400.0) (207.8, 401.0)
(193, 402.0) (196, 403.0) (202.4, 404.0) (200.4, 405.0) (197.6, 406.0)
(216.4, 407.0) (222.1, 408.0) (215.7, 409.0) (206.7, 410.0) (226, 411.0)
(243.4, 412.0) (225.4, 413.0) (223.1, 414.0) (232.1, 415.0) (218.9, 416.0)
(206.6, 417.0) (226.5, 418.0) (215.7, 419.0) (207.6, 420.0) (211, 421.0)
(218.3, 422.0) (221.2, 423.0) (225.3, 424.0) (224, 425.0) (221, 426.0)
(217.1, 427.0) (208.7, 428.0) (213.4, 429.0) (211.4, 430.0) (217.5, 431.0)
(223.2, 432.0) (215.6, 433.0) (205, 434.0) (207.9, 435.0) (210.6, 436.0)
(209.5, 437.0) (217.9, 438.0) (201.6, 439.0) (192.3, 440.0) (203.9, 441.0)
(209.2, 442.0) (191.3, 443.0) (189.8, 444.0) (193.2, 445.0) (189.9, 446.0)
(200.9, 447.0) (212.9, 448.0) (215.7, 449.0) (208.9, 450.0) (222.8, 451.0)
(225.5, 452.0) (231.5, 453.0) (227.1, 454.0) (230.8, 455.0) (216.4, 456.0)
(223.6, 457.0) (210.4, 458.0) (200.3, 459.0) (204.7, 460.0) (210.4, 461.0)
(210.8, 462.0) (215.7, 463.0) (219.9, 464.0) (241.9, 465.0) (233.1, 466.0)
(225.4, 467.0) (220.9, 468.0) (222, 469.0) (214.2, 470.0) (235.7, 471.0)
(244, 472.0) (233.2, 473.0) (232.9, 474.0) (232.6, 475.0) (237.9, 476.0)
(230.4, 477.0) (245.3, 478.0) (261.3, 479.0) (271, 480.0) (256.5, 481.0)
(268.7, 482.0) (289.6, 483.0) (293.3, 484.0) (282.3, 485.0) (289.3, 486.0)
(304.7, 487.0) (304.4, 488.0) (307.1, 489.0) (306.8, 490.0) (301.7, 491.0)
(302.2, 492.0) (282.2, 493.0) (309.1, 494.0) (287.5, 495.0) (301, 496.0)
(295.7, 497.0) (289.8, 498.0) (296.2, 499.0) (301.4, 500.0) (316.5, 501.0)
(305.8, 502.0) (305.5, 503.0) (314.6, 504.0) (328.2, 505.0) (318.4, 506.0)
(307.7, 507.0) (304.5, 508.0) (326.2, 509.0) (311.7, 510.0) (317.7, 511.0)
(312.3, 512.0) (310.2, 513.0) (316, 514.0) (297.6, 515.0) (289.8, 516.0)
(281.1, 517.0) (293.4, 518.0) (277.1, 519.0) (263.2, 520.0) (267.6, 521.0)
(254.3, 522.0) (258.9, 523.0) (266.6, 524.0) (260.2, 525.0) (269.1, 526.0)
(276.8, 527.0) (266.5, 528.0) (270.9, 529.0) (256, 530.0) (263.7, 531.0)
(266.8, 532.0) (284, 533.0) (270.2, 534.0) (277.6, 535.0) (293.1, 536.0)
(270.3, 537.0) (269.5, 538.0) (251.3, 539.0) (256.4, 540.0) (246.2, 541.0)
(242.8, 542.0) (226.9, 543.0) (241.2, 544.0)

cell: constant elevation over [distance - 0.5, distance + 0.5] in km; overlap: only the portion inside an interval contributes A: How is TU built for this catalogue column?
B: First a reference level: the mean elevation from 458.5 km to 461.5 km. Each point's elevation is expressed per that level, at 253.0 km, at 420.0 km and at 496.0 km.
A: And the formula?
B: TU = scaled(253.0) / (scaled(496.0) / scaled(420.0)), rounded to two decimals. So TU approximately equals 0.48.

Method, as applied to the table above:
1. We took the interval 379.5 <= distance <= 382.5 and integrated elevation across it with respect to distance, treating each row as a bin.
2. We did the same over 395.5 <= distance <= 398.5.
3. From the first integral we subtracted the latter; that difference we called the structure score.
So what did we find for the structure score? -59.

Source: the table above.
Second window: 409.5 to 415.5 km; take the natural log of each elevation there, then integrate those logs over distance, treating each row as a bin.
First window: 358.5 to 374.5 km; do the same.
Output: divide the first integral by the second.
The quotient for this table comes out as 2.6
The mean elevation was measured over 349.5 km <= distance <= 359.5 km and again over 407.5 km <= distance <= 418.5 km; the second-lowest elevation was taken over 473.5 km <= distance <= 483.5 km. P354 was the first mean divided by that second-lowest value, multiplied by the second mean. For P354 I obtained 171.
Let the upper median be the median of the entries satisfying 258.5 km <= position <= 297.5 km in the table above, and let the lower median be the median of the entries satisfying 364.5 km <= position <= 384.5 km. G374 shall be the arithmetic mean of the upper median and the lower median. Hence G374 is 166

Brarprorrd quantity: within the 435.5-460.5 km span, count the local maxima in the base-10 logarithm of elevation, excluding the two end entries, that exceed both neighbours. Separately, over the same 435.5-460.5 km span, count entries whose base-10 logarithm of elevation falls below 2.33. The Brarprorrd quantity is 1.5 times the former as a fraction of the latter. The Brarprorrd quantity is 0.7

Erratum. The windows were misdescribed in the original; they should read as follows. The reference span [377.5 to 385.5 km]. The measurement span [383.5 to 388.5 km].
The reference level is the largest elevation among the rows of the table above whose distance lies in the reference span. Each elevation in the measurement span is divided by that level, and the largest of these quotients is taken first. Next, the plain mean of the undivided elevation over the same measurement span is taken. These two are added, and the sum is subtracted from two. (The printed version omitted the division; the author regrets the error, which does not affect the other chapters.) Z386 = -187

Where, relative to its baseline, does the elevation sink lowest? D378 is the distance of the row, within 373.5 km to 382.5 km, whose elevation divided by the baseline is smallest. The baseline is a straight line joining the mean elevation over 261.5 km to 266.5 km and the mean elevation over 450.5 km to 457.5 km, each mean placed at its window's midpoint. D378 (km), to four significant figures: 381.0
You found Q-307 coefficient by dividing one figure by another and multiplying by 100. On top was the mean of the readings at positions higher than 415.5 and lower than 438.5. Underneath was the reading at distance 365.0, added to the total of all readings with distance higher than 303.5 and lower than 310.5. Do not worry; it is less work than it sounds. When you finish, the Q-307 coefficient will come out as 27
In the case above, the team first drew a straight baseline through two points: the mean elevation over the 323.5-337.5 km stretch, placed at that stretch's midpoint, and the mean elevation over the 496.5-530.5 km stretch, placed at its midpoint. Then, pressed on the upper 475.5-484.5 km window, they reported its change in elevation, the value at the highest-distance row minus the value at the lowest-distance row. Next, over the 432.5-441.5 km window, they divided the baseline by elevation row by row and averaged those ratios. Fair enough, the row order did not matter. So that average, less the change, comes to -54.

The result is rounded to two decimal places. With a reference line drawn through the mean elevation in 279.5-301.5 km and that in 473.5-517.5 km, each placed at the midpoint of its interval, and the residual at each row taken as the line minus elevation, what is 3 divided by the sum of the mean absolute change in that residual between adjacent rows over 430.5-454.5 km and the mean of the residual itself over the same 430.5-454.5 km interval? 0.06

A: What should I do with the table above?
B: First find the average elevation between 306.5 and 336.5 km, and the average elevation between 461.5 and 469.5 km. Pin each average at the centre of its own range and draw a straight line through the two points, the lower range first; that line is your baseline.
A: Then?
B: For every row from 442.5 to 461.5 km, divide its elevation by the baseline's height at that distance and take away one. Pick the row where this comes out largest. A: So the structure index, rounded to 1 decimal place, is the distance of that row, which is 453.0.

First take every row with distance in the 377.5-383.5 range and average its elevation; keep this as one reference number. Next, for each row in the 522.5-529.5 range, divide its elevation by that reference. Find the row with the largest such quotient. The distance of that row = 527.0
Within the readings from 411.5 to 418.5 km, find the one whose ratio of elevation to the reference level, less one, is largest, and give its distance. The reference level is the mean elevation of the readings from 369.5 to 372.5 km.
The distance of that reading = 412.0 km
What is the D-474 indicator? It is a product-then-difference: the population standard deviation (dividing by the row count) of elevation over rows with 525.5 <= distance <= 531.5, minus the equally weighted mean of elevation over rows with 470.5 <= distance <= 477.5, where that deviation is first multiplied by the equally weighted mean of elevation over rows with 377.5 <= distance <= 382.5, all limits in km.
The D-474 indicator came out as 921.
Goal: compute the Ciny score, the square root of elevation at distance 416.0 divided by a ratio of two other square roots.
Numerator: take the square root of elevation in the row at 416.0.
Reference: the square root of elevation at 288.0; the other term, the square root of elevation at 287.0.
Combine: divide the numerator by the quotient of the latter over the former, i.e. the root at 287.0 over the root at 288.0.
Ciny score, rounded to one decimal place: 14.9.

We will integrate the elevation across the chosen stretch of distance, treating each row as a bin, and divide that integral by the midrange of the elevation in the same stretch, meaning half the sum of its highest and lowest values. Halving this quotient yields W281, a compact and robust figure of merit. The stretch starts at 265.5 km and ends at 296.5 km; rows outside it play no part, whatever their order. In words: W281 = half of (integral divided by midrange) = 16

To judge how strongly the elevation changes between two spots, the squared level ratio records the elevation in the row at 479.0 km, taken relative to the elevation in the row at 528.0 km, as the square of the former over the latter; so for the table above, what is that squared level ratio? 0.96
